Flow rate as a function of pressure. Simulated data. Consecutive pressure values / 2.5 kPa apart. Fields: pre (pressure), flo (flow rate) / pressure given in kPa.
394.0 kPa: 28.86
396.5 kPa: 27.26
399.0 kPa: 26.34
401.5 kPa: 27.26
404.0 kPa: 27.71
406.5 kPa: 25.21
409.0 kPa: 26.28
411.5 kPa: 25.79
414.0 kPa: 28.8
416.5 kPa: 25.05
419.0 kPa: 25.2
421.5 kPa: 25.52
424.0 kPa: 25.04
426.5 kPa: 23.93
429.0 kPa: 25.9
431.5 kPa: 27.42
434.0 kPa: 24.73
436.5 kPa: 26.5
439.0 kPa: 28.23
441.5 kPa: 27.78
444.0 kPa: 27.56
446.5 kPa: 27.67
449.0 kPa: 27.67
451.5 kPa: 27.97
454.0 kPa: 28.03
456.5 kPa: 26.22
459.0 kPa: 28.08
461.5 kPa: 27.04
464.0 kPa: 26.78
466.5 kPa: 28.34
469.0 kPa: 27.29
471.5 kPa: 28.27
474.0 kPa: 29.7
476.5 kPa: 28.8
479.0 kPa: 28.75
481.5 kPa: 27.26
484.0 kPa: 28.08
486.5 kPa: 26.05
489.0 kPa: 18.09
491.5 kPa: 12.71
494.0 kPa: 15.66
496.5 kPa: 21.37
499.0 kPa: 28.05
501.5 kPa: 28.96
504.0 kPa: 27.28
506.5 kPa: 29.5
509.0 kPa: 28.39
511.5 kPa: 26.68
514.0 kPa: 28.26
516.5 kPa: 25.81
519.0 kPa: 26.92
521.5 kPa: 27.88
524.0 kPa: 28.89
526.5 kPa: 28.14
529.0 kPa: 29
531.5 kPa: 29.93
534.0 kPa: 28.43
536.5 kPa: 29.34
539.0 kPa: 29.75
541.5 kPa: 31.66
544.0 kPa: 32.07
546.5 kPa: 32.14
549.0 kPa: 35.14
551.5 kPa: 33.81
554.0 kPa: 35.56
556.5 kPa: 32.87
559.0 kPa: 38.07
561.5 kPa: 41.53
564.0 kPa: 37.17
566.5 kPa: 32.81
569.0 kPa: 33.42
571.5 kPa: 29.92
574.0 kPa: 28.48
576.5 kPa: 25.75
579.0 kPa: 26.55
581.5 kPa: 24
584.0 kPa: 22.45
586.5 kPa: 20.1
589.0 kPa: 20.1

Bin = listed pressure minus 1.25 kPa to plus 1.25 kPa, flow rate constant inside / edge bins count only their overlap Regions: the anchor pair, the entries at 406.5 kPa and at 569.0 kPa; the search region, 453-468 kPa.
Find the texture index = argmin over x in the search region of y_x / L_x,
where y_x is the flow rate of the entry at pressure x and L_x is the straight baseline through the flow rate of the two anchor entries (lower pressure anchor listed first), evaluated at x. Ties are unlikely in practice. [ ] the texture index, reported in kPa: 456.5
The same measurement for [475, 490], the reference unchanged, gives 489.0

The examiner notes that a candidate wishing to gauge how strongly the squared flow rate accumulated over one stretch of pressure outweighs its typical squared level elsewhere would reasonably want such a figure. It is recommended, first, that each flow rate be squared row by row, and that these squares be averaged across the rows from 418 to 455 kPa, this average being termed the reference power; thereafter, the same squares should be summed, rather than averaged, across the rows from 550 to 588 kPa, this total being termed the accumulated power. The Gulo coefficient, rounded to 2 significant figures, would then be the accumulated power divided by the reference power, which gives 21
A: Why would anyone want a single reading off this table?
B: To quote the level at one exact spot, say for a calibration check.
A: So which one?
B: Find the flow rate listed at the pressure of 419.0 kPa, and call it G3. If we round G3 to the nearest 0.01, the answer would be 25.20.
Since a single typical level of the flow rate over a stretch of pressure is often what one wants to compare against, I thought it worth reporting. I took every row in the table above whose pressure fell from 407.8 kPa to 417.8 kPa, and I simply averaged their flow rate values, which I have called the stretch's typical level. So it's 26.5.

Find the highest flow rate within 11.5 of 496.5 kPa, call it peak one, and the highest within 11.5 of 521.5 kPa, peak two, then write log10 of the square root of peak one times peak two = 1.47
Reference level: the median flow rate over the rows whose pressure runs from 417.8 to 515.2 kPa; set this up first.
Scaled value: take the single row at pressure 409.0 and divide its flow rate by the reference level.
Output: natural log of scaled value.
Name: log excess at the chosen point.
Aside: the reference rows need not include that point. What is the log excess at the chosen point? -0.04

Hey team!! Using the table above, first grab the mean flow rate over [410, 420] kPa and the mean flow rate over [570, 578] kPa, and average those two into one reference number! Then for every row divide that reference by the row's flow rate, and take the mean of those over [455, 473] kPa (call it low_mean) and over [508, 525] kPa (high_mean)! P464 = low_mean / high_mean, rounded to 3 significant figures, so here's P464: 1.00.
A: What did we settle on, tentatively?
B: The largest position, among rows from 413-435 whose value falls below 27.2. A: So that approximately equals 434.0 kPa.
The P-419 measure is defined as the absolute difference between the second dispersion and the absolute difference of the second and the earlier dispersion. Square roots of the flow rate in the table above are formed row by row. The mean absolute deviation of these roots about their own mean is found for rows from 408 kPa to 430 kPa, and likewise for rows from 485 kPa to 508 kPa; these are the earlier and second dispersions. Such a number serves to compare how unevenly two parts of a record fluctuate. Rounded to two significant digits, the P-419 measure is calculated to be 0.084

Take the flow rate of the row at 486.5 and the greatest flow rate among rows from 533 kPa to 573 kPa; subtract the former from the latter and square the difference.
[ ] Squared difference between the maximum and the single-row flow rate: 240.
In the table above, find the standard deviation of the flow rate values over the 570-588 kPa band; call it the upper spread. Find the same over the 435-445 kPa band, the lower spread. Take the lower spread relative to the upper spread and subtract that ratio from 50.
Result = 49.8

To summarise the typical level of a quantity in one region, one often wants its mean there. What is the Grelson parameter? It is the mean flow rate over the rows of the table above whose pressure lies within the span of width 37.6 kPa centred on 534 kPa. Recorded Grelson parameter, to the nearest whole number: 30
